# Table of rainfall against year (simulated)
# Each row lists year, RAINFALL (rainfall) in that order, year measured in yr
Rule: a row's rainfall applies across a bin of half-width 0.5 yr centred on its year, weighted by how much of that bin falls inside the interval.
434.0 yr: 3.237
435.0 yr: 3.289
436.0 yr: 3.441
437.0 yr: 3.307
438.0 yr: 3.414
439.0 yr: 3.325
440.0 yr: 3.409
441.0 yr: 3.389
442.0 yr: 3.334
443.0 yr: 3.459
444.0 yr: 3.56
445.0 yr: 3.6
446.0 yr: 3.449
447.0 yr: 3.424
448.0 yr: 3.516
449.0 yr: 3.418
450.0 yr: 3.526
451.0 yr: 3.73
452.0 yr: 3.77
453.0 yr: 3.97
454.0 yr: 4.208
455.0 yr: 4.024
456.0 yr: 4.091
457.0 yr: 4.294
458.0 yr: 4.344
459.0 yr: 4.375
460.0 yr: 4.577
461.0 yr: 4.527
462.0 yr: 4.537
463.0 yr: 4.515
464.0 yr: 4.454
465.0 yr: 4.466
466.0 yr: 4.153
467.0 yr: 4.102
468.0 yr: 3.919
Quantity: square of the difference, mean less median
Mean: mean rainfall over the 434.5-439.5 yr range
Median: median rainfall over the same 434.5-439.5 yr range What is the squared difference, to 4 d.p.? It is 0.0009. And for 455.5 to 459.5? 0.0018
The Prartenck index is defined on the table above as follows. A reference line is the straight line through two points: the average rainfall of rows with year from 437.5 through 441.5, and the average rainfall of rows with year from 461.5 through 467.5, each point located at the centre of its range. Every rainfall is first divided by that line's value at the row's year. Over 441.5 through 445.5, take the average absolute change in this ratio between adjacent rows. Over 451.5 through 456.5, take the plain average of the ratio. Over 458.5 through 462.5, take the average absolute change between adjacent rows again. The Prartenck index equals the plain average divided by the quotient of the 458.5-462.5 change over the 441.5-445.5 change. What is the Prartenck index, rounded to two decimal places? 0.63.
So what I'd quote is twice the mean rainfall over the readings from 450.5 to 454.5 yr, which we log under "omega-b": 7.8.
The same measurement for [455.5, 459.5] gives 8.6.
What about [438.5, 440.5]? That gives 6.7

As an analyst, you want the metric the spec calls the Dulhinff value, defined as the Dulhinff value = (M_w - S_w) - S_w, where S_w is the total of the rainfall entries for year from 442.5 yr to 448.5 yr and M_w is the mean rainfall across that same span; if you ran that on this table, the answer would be -39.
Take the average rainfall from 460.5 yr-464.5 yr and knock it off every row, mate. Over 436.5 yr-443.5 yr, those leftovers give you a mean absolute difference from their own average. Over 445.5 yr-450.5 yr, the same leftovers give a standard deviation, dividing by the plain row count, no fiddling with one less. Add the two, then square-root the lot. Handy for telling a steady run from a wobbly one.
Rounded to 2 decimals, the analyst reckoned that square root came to 0.30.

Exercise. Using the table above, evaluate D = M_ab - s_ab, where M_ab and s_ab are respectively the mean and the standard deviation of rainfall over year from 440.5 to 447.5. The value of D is 3.37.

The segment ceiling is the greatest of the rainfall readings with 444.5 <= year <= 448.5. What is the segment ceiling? 3.6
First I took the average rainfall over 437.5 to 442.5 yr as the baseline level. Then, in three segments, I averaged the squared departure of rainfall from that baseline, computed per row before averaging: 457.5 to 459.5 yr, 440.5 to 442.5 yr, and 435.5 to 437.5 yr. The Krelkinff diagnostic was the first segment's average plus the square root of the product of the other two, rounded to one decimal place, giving 1.0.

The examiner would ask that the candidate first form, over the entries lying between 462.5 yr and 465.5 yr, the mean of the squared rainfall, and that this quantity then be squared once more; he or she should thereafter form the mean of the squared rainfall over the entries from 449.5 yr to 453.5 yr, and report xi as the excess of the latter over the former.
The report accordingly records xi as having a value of -388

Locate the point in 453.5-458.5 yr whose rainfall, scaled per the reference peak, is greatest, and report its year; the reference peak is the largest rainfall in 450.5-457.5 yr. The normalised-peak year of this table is 458.0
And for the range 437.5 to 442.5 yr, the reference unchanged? 438.0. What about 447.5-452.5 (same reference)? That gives 452.0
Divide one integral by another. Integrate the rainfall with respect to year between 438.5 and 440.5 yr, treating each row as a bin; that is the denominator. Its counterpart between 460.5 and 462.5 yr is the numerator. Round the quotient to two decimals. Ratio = 1.35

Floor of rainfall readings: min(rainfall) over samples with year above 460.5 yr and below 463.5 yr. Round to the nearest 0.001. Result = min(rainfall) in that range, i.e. 4.515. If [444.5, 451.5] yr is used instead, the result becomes 3.418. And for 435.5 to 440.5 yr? 3.307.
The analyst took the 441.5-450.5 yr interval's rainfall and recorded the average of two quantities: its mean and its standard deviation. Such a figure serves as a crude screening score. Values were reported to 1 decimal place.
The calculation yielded 1.8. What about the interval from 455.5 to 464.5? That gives 2.3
